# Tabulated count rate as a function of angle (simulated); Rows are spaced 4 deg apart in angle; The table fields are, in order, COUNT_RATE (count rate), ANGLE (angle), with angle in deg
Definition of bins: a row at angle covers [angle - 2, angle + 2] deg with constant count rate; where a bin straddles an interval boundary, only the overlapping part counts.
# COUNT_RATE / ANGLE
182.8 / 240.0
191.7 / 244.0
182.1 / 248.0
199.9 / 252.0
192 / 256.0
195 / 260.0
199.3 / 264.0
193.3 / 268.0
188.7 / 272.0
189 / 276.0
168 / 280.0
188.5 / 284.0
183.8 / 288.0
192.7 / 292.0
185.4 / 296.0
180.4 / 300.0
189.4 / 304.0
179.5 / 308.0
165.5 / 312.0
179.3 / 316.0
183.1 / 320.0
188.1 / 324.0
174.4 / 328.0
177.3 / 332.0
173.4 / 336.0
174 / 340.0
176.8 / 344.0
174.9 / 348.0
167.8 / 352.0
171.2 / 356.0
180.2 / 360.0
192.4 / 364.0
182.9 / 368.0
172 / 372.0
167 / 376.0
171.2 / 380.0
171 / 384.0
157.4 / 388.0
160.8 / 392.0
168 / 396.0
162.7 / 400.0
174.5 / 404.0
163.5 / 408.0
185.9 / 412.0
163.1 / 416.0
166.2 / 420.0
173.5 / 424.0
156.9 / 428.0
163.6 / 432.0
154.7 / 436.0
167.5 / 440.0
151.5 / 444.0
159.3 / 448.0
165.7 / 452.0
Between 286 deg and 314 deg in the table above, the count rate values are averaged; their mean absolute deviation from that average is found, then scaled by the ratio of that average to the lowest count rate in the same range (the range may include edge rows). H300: 6.9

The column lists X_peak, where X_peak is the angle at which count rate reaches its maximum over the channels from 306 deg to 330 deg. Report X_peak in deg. 324.0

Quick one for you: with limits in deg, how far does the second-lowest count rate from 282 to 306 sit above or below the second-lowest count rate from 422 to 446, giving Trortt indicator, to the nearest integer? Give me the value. 29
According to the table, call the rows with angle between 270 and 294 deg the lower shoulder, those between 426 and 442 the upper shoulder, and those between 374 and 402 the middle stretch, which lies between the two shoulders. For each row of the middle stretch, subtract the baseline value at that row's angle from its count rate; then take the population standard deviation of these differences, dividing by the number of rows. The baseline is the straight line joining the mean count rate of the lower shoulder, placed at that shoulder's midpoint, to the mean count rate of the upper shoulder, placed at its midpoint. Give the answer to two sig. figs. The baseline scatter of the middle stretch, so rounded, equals 4.5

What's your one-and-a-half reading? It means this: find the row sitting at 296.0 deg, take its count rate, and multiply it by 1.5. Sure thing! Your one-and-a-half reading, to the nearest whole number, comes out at 278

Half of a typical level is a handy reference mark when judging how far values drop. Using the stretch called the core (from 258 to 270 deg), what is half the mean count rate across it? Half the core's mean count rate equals 98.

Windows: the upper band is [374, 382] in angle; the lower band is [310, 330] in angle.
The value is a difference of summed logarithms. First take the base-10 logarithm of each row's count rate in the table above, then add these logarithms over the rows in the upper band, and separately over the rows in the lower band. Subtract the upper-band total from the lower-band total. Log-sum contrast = 7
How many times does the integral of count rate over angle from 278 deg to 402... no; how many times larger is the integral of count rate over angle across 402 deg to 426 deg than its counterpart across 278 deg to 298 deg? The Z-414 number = 1.1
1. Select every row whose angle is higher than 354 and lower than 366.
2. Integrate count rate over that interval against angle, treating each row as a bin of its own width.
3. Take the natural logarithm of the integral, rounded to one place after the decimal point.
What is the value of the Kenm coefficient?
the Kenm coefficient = 7.7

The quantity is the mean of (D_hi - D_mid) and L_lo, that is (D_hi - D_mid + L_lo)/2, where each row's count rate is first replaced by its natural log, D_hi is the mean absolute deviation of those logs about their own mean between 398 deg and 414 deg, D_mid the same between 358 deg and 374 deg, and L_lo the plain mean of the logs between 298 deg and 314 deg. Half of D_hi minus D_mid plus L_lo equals 2.60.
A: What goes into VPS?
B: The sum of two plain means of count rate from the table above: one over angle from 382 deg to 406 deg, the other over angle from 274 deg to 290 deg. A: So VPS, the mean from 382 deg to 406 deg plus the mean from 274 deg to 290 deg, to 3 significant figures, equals 348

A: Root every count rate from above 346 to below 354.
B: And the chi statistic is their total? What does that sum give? 26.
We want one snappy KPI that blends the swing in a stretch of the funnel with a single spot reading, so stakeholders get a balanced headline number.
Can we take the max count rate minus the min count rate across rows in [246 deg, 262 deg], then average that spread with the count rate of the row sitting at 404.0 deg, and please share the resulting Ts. 96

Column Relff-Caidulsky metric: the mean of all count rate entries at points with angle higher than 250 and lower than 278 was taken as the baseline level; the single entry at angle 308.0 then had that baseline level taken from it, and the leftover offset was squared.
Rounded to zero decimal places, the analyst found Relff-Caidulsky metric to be 207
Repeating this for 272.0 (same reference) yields 27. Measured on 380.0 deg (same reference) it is 515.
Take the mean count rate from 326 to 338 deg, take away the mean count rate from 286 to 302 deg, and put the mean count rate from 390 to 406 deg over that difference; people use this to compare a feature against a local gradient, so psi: -16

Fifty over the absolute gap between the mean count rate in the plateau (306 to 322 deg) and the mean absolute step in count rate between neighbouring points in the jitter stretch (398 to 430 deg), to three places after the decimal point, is 0.306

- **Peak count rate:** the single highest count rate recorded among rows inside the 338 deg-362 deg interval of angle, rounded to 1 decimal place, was 180.2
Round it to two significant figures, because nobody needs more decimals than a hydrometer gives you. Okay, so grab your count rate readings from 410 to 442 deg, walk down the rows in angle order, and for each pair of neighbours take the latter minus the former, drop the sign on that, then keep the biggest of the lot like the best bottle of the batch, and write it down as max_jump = 23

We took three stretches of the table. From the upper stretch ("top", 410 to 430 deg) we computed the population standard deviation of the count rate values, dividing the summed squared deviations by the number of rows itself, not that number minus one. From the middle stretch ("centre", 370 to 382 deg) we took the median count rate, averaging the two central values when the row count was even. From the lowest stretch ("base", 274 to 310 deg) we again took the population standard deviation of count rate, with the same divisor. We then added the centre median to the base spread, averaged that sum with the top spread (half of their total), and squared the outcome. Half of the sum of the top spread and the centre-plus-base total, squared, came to 8850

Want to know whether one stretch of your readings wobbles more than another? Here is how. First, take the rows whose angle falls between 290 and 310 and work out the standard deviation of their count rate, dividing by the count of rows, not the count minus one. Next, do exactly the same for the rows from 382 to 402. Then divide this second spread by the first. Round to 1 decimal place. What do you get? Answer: 1.0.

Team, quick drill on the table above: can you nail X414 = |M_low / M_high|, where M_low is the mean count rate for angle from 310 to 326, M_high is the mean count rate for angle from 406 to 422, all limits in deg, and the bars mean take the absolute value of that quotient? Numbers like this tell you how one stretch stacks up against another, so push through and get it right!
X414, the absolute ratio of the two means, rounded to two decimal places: 1.05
